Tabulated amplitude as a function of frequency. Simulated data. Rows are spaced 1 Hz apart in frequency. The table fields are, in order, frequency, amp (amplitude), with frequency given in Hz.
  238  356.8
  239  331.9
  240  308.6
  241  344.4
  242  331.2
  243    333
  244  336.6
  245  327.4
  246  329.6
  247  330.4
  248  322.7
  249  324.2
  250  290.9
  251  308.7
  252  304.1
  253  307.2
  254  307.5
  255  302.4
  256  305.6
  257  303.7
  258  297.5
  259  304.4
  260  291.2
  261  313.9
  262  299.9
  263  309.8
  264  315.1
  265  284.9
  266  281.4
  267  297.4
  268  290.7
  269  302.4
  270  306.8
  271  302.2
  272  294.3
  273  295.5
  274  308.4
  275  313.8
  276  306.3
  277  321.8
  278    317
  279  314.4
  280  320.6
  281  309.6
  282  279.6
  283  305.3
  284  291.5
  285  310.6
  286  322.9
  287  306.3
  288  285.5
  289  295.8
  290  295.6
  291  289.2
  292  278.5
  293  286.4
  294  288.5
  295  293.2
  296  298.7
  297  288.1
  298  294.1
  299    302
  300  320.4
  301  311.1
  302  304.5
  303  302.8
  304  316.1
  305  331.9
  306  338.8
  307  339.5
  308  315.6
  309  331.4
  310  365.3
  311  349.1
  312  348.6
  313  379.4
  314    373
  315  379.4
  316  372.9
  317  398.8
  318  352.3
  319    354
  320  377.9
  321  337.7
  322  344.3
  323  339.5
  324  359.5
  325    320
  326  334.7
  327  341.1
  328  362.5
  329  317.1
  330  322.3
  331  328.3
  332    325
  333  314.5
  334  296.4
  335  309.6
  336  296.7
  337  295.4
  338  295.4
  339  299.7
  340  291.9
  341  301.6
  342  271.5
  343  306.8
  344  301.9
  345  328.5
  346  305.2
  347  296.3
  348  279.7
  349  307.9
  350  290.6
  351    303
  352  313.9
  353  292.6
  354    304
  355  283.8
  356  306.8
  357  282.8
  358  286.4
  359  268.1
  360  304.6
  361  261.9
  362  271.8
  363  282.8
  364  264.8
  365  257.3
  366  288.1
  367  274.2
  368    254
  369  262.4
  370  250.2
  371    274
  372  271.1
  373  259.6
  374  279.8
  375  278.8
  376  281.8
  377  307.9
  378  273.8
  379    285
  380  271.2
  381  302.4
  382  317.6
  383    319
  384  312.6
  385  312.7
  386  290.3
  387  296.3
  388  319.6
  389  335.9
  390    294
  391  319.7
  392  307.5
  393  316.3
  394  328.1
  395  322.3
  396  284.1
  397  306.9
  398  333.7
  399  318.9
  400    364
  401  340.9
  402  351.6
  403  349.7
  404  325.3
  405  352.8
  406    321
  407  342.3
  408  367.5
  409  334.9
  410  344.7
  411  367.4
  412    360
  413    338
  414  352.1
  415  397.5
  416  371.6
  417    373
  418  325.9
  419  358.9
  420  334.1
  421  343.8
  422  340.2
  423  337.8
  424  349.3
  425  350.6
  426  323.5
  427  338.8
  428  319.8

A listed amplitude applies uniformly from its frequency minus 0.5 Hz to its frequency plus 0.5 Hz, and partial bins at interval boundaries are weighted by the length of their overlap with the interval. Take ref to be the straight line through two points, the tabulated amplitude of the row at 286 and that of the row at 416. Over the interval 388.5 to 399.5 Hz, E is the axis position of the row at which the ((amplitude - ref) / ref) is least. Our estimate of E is 396 Hz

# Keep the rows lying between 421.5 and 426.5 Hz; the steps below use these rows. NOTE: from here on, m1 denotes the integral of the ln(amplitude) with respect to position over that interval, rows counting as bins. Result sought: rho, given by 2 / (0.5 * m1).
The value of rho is 0.137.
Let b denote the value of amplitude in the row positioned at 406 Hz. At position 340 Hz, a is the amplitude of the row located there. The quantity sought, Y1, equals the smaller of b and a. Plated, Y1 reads 292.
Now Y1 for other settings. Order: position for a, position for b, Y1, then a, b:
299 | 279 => 302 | 302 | 314.4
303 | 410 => 303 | 302.8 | 344.7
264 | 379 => 285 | 315.1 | 285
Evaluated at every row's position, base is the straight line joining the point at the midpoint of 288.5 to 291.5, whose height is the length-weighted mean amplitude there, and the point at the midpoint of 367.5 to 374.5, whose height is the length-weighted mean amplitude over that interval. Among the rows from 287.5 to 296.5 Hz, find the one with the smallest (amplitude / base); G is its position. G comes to 292 Hz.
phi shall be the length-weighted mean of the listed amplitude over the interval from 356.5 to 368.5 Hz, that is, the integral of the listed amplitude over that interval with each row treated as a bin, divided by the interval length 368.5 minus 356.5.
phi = 275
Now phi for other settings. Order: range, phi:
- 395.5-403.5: 331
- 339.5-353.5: 299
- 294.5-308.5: 311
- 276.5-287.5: 309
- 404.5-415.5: 353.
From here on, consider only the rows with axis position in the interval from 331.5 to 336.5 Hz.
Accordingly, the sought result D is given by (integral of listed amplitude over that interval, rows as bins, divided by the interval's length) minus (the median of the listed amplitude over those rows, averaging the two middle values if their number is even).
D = -1.2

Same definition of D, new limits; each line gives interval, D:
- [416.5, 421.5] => 3.3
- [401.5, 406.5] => -9.6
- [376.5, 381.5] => 3.1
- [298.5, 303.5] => 3.7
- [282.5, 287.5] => 1.0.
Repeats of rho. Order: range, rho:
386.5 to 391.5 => 0.139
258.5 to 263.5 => 0.140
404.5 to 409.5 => 0.137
